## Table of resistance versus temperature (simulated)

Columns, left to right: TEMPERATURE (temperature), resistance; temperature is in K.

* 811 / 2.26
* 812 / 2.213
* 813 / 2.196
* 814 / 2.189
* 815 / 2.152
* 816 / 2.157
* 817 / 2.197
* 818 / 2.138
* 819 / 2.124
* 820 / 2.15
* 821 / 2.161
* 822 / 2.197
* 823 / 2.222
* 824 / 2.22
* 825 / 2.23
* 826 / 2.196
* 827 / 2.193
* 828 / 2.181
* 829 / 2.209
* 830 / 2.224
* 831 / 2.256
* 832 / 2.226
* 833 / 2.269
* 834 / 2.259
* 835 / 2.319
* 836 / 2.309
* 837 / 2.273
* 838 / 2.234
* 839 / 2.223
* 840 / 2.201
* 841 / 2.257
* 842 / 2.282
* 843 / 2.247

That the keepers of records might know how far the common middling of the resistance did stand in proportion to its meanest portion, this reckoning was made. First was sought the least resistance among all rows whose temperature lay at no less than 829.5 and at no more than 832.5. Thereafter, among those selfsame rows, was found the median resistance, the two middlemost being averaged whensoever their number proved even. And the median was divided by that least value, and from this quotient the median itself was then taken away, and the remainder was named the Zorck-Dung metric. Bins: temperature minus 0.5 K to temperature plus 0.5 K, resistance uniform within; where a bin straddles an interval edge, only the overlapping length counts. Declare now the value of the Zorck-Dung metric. -1.23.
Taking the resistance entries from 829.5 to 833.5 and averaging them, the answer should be 2.24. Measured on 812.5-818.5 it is 2.17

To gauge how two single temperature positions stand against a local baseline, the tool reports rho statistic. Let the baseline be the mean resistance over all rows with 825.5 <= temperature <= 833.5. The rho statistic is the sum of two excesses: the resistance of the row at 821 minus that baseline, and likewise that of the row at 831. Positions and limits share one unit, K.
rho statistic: -0.02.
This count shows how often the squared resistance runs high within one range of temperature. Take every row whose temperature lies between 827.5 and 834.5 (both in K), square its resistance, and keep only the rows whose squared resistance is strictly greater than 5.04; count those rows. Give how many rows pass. 3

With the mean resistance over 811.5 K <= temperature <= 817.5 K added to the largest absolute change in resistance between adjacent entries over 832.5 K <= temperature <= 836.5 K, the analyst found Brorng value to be 2.24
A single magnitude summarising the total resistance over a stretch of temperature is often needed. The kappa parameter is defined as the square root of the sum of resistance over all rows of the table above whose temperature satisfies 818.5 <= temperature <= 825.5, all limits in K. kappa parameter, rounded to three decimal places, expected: 3.912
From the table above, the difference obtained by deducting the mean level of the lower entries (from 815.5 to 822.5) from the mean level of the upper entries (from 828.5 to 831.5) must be 0.069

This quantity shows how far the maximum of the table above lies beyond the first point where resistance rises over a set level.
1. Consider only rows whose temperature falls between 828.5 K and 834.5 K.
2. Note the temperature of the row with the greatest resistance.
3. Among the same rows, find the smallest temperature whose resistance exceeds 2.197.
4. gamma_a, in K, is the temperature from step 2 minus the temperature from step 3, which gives 4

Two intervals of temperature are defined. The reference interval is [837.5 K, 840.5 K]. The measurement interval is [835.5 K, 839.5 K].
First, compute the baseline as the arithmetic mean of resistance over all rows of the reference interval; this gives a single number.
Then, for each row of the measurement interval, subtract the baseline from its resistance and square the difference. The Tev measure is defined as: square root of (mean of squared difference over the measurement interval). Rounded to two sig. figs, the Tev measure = 0.053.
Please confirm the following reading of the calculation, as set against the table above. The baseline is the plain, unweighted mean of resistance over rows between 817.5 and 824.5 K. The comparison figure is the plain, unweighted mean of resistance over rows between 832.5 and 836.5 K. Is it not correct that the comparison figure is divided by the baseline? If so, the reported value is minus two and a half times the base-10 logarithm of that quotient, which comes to -0.056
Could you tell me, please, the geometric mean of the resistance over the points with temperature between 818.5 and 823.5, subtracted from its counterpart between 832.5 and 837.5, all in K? 0.12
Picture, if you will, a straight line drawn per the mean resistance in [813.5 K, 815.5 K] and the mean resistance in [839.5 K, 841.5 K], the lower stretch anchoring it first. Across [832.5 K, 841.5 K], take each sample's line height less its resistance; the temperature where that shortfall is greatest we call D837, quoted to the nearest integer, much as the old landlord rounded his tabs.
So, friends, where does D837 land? 840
